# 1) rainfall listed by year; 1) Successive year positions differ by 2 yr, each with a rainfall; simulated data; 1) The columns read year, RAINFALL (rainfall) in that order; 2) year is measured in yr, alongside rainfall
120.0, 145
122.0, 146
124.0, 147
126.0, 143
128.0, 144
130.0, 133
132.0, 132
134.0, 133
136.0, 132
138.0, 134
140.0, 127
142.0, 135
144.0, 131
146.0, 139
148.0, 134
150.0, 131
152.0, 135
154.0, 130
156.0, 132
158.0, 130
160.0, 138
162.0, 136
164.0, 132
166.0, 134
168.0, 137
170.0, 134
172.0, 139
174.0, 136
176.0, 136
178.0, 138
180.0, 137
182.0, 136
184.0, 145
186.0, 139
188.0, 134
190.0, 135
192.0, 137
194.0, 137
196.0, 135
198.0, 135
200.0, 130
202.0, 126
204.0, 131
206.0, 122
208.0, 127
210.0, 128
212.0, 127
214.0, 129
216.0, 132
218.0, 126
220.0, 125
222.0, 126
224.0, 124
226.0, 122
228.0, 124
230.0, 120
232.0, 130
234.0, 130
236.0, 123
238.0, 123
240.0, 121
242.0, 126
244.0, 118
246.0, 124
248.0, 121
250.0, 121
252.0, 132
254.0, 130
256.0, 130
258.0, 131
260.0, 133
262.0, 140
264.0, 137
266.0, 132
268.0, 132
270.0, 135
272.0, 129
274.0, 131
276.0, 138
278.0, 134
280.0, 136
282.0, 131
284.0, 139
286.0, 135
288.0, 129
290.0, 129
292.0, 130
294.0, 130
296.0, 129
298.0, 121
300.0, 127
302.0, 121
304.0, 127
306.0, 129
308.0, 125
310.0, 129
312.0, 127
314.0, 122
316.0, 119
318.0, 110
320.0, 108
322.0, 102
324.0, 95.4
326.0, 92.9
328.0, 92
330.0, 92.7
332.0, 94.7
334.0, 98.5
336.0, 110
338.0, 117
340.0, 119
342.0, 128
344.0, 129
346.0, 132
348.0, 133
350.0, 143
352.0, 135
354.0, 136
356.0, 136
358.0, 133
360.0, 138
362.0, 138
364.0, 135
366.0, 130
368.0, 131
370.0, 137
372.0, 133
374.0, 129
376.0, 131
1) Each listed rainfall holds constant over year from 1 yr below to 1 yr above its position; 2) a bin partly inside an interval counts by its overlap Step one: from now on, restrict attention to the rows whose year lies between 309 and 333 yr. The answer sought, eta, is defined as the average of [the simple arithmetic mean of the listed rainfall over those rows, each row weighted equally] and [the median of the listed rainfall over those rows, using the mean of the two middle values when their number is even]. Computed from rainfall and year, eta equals 106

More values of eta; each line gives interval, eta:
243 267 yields 130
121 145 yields 135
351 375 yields 135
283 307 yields 129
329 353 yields 121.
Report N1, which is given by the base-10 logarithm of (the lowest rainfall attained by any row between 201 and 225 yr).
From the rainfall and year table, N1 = 2.09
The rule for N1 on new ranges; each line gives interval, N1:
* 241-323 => 2.01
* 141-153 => 2.12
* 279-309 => 2.08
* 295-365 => 1.96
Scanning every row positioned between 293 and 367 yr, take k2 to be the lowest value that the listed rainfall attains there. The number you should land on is 92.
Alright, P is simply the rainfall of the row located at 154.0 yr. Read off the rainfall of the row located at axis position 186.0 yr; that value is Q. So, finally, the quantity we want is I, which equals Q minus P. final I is 9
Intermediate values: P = 130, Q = 139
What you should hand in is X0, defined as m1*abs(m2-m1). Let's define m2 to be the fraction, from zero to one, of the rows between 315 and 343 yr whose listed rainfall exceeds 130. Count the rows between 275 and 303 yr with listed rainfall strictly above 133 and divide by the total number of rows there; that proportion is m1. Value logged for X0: 0.13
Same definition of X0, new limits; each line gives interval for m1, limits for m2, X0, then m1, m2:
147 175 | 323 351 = 0.28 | 0.6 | 0.2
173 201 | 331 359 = 0.40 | 0.9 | 0.5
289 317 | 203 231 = 0.00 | 0.0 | 0.1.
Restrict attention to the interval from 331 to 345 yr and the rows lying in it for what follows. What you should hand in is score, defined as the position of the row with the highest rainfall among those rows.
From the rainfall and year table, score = 344.0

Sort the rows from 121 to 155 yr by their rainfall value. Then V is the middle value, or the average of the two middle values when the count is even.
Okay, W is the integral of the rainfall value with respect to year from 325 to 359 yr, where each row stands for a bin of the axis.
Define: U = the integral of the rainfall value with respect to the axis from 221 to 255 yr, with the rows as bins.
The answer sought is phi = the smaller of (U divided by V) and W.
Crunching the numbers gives 31.6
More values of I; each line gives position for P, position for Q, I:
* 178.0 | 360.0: 0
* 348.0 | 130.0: 0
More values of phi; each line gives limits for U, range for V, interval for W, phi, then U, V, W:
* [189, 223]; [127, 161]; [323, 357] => 33.2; 4416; 133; 3968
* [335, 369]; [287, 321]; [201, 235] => 35.0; 4446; 127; 4298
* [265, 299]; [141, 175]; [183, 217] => 33.4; 4480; 134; 4498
